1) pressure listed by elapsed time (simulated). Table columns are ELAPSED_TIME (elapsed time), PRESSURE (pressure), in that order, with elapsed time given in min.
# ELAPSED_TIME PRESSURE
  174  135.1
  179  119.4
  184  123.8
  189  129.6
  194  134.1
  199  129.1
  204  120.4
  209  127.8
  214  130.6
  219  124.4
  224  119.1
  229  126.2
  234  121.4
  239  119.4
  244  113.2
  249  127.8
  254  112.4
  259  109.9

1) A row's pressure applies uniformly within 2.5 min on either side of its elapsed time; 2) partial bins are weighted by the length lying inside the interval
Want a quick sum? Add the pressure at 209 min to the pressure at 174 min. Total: 263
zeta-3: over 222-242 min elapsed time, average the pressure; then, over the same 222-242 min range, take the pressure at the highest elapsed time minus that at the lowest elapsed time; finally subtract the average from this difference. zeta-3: -121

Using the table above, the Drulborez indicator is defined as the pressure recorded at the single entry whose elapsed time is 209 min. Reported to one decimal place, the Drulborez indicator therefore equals 127.8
